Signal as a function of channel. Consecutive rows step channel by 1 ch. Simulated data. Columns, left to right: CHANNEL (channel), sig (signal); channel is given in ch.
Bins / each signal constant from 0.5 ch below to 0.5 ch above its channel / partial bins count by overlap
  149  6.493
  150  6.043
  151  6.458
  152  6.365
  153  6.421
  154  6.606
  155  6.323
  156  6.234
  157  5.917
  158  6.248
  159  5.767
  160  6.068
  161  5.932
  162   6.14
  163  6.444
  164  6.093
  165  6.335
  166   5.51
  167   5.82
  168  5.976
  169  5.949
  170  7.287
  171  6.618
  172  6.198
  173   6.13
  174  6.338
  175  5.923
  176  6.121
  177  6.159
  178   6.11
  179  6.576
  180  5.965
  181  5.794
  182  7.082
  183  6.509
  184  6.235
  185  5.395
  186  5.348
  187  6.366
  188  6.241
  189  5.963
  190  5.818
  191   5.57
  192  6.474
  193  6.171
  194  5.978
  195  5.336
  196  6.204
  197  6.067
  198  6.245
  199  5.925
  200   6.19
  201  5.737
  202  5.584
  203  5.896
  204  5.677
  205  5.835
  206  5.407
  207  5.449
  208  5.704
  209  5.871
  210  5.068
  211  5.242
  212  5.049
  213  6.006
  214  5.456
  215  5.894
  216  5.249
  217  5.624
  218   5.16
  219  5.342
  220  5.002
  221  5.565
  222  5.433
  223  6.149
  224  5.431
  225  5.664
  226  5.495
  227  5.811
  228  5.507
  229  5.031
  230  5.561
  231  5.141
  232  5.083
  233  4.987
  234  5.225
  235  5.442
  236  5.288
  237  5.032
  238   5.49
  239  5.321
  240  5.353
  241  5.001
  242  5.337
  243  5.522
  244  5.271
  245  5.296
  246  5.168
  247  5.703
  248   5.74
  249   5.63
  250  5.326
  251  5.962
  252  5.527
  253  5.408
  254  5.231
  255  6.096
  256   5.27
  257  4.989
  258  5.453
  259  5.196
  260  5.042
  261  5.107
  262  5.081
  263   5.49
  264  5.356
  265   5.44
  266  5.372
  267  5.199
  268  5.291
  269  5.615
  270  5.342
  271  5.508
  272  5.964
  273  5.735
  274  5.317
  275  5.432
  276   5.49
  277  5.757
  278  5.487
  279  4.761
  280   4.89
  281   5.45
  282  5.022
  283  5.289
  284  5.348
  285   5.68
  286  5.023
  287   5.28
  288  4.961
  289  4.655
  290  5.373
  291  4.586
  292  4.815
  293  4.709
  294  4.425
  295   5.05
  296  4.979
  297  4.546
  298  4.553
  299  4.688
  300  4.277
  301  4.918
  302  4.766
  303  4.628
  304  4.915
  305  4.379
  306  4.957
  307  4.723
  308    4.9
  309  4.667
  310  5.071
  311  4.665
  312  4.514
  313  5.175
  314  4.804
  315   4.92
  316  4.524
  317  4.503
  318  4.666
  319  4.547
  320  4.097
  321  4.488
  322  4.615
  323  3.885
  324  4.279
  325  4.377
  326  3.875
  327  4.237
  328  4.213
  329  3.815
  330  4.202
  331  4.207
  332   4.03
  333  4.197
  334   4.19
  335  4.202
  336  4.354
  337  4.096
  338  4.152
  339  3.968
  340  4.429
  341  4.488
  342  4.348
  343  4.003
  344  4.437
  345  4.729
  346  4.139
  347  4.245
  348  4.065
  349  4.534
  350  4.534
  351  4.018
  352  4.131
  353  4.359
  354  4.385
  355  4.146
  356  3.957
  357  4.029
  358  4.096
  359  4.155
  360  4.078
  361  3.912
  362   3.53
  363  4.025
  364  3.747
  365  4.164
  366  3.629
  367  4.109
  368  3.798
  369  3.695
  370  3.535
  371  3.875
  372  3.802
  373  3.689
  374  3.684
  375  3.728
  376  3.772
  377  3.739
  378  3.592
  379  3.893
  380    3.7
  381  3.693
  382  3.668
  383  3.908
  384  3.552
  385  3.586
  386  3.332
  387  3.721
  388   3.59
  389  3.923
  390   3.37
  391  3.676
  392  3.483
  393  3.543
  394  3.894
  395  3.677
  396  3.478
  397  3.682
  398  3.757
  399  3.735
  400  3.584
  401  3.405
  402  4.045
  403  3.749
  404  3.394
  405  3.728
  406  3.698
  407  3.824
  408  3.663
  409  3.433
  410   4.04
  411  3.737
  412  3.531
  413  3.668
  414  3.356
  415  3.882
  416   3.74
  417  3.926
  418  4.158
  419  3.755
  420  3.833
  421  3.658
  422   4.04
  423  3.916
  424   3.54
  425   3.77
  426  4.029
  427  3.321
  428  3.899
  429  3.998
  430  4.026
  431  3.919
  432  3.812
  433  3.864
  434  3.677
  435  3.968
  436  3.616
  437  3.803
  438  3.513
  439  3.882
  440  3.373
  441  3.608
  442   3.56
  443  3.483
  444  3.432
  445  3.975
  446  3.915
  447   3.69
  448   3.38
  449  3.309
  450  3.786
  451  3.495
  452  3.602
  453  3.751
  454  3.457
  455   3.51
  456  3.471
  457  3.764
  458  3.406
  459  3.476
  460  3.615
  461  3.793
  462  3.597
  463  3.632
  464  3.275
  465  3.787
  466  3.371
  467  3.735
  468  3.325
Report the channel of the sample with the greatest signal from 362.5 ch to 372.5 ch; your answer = 365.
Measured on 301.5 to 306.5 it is 306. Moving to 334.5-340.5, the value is 340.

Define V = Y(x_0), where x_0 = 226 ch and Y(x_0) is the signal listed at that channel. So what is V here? 5.495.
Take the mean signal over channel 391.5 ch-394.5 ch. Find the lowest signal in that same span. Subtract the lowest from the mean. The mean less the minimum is 0.157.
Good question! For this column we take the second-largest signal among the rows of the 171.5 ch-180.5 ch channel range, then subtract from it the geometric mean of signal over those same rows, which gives 0.17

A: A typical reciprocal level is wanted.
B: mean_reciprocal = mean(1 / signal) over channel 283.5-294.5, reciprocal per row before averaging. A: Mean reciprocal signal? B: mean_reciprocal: 0.202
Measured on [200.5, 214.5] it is 0.180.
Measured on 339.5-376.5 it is 0.248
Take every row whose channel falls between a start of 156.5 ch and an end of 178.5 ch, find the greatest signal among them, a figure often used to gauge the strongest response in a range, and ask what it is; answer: 7.287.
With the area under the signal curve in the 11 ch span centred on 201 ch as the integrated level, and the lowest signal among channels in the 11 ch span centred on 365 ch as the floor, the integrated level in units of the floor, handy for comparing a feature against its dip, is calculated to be 18.3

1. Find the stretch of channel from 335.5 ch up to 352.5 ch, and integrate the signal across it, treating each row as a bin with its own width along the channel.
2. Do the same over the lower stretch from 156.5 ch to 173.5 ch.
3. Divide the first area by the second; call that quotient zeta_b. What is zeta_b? 0.696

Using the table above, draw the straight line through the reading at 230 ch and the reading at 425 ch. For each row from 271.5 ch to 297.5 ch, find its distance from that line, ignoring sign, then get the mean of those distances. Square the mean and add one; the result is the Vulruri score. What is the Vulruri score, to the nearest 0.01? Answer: 1.10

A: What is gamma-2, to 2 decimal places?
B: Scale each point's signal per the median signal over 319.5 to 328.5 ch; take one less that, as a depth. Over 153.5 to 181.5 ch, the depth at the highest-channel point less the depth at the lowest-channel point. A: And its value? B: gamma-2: 0.19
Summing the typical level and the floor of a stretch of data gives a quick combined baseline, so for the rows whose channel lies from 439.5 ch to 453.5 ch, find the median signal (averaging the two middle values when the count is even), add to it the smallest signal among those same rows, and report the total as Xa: 6.9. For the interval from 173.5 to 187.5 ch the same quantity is 11.5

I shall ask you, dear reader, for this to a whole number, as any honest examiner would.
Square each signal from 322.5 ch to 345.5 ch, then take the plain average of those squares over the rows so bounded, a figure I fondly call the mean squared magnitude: 18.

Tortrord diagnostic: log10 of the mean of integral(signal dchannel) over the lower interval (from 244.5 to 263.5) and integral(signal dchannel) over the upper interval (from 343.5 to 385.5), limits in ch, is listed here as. 2.13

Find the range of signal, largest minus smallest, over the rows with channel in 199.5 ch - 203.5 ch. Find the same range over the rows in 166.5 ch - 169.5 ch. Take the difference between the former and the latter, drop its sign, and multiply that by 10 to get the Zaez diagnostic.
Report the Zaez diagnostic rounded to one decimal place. 4.5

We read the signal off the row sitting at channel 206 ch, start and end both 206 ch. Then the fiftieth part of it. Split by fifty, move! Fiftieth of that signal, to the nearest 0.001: 0.108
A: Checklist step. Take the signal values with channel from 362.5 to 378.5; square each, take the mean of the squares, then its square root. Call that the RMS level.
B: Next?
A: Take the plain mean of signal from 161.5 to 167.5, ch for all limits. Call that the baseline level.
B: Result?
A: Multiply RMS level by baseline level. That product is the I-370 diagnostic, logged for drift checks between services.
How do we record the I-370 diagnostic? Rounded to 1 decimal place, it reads 23.0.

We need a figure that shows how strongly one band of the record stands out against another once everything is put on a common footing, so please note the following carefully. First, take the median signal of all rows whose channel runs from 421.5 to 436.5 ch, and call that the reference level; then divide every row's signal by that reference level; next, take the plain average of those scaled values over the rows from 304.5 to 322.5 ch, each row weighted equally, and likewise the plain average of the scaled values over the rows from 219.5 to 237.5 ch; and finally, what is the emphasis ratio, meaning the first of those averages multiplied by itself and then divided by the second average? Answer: 1.04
